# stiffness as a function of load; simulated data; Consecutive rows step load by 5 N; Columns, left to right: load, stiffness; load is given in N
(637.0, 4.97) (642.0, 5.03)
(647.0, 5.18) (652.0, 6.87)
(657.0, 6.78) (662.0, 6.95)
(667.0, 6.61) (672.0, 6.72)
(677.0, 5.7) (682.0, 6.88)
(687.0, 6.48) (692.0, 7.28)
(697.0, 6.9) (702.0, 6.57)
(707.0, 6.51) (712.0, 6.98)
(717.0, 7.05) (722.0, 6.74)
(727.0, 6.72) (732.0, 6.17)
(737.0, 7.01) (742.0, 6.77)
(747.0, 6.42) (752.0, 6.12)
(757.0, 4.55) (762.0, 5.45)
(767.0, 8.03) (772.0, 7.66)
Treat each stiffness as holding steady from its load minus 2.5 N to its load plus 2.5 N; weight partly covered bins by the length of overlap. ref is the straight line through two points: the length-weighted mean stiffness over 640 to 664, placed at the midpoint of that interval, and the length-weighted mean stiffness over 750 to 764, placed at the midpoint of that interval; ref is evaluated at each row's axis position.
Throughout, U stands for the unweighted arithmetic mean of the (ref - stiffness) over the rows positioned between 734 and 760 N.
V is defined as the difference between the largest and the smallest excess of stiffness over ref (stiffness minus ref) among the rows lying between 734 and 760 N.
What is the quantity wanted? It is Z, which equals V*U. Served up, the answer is -1.7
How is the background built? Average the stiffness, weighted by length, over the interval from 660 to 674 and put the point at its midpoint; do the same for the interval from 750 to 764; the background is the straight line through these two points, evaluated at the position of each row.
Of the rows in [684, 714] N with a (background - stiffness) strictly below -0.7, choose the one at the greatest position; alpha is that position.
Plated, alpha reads 712.0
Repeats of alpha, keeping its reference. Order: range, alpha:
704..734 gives 727.0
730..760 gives 747.0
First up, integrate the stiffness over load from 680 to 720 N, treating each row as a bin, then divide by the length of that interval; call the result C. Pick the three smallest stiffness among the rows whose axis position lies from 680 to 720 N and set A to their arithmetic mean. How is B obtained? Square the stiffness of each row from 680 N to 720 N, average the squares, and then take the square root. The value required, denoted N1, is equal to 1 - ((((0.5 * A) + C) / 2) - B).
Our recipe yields 2.79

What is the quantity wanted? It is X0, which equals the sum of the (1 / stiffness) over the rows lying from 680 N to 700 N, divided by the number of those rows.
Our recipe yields 0.145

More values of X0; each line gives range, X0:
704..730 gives 0.147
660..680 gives 0.155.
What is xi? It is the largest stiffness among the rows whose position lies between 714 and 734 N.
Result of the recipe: 7.05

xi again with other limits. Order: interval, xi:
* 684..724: 7.28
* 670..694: 7.28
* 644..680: 6.95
